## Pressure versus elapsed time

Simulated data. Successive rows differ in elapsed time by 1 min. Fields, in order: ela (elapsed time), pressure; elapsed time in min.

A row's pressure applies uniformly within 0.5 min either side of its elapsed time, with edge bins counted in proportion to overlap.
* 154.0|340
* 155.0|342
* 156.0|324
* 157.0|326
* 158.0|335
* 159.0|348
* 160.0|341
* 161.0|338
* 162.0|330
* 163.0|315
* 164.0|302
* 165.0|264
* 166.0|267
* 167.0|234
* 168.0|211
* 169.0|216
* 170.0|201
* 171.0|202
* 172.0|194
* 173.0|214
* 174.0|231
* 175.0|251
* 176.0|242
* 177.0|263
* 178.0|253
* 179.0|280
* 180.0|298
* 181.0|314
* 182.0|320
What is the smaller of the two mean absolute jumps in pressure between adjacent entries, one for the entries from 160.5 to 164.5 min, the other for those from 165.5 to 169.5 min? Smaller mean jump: 12.0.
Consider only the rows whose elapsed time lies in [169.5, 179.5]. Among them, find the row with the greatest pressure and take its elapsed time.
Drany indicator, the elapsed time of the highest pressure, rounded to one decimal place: 179.0 min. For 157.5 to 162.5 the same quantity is 159.0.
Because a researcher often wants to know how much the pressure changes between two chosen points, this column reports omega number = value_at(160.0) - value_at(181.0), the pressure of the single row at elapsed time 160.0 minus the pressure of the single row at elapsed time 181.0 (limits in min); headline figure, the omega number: 27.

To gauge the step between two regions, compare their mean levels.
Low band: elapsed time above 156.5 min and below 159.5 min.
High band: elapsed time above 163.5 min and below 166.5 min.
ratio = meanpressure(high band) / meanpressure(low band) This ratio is 0.83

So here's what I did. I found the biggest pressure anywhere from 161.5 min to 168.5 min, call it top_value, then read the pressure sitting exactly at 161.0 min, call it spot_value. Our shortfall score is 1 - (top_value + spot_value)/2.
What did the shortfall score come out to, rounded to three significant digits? -333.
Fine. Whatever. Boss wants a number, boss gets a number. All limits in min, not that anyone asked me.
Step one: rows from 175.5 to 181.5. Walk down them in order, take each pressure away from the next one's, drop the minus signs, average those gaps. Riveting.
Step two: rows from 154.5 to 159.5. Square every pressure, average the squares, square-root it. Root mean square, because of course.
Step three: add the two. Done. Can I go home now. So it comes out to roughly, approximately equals 354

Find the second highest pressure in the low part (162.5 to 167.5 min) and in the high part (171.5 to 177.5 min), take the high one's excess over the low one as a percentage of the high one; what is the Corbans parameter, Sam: -20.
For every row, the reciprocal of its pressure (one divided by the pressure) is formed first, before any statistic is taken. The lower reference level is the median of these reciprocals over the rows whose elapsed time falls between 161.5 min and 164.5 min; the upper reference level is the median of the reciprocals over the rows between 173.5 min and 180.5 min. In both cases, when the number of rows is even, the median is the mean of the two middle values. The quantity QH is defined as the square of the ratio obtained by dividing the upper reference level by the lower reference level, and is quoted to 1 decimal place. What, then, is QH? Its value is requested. 1.6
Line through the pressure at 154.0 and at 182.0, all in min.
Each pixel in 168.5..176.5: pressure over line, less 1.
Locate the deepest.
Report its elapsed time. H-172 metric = 172.0 min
